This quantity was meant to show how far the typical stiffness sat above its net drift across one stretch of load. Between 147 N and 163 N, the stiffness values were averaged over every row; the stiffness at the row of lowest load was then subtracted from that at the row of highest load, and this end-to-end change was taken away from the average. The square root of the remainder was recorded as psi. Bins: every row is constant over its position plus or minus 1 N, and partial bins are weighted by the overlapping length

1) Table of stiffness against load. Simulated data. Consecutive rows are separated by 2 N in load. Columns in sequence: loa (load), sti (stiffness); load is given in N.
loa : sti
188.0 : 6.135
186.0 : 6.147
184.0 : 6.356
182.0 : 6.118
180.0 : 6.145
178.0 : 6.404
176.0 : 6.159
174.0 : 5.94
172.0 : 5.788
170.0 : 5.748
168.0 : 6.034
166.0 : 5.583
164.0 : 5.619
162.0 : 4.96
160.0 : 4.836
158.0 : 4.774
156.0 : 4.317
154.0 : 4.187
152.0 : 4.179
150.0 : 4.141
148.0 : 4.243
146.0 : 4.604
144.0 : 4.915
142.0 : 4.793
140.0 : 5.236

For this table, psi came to 1.9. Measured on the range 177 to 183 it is 2.6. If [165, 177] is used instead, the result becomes 2.3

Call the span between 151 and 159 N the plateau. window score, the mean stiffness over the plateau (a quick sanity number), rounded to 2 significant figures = 4.4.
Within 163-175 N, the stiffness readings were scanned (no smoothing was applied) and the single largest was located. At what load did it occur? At 168.0 N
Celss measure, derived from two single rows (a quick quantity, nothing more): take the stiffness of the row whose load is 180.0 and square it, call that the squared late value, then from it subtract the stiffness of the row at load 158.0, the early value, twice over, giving 28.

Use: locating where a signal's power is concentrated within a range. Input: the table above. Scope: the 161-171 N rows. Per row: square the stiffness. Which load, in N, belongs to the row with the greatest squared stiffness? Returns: 168.0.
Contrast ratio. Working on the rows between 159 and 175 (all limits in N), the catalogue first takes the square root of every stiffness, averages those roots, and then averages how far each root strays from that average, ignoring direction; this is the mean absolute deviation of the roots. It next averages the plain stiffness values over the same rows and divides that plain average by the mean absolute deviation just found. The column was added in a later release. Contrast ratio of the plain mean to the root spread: 77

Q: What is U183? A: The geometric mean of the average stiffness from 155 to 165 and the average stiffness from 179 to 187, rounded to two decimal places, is 5.51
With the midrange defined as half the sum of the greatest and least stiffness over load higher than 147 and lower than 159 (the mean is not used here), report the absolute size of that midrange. 4.5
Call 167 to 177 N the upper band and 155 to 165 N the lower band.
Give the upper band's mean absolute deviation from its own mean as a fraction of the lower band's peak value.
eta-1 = 0.024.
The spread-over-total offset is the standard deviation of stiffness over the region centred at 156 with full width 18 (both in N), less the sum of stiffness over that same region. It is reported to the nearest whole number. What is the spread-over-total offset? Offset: -41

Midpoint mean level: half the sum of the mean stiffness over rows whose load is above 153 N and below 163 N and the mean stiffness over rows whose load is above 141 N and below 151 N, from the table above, 4.58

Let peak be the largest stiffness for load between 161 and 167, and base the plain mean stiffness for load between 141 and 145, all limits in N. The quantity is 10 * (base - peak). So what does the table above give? -8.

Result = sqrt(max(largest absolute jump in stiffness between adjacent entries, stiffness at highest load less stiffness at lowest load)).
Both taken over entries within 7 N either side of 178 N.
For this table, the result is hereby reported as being 0.75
